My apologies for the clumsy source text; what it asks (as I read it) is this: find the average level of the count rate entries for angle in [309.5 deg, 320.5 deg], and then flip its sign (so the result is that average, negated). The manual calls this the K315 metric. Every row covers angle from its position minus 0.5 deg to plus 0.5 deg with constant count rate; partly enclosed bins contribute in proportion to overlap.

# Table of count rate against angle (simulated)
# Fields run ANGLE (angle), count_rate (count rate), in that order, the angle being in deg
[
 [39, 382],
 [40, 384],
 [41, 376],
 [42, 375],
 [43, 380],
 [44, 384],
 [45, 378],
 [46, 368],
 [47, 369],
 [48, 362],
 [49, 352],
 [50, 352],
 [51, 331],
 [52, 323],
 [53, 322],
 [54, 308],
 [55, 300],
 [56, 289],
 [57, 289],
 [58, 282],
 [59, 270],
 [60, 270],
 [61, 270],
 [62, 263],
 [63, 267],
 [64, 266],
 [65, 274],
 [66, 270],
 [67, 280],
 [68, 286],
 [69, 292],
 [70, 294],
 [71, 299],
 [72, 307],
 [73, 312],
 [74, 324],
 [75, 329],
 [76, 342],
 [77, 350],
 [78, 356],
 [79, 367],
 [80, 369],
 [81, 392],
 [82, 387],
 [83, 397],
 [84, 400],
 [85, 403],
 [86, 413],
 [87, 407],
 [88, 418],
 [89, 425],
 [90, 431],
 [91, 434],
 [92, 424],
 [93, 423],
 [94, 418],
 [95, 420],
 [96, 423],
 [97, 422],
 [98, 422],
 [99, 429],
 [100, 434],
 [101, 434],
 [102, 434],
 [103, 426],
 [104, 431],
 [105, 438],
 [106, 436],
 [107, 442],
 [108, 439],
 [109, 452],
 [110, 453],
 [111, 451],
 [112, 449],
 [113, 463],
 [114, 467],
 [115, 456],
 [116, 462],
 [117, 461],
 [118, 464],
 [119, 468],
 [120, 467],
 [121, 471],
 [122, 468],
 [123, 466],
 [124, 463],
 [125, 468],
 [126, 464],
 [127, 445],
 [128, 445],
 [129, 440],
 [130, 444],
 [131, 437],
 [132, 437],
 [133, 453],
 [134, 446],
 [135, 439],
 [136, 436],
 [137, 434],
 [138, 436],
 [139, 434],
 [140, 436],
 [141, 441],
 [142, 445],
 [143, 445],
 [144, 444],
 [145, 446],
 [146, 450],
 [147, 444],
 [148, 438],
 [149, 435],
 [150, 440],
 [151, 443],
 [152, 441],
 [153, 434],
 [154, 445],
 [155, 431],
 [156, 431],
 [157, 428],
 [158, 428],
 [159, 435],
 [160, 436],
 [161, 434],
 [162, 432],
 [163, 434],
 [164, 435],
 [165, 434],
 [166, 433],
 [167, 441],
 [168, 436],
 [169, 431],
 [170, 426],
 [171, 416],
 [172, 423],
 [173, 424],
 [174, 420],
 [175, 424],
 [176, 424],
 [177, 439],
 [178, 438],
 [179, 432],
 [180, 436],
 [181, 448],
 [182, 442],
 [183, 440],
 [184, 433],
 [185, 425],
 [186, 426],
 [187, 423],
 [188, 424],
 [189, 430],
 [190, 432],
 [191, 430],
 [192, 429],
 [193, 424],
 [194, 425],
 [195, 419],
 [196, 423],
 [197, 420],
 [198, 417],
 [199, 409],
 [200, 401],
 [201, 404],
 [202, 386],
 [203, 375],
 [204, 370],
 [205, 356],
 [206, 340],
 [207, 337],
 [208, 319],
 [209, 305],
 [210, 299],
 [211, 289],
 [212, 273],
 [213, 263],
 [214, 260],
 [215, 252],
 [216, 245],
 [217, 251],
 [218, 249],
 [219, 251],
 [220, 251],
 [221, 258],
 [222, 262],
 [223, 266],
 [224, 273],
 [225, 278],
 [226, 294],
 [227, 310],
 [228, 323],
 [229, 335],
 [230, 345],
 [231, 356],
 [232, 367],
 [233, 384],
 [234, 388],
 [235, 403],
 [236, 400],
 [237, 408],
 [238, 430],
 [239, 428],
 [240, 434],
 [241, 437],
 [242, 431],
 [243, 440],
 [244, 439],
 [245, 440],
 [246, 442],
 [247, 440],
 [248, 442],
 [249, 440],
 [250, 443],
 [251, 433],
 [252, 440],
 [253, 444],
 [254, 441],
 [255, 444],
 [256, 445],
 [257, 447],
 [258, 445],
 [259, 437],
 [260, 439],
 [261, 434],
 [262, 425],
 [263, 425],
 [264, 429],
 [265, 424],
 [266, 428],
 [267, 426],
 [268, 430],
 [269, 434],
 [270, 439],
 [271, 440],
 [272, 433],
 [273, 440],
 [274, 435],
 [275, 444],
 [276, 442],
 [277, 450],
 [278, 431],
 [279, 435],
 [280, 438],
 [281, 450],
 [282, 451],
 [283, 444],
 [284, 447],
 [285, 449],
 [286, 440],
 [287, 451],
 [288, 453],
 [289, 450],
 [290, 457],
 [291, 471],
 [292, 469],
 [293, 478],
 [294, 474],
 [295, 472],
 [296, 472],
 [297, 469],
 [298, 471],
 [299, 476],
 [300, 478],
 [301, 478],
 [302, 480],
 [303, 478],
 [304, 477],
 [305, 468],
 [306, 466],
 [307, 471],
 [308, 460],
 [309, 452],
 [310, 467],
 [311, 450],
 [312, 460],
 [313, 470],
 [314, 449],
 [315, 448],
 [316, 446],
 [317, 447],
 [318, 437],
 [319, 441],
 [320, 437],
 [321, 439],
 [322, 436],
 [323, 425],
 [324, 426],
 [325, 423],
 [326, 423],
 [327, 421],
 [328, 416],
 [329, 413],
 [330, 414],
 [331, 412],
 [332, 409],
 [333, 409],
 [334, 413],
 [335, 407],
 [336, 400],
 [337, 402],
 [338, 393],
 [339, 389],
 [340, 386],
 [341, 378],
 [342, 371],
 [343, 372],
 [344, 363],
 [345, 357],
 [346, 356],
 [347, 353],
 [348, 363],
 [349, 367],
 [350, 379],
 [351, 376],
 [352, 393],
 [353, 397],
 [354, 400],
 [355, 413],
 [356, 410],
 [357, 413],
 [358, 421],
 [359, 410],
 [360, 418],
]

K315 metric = -450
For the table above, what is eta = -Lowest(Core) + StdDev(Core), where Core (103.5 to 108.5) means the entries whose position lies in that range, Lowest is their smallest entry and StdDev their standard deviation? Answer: -427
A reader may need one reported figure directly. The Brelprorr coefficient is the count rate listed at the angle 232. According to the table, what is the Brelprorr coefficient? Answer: 367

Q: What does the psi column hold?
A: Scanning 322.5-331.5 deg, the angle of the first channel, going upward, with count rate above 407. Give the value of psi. 323 deg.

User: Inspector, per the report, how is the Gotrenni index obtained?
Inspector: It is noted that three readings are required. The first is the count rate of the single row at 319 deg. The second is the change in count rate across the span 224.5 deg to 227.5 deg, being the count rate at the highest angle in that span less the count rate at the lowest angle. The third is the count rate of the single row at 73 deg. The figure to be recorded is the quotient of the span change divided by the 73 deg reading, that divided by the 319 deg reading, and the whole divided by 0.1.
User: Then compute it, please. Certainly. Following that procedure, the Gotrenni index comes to 0.0023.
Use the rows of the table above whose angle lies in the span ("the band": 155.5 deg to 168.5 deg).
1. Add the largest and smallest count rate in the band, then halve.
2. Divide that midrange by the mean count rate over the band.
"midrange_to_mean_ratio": 1.00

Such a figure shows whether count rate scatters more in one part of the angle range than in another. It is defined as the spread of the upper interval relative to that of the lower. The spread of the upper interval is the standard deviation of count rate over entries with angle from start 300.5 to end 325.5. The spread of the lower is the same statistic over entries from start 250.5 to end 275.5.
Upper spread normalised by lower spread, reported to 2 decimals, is 2.48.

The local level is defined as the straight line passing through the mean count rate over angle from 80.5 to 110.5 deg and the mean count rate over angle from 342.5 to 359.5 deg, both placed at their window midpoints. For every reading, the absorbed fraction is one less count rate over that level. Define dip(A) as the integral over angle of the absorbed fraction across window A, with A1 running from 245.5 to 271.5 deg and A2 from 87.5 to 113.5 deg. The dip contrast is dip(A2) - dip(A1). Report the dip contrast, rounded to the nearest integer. 2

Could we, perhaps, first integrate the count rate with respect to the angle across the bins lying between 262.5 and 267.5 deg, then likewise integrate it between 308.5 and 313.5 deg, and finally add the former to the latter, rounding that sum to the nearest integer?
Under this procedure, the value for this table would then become 4431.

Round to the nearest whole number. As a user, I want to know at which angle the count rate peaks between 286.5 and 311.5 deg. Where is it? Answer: 302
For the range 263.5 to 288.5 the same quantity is 288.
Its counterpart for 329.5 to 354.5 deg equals 330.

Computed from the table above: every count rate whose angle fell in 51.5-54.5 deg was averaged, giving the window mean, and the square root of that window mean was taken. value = 17.8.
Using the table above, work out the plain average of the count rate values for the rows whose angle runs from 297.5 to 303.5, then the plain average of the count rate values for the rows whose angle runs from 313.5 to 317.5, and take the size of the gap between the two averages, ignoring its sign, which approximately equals 29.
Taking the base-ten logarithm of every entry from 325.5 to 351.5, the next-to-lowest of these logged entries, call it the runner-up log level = 2.55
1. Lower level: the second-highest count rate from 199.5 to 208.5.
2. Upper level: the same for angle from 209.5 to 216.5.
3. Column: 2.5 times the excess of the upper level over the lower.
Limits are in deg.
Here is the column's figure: -280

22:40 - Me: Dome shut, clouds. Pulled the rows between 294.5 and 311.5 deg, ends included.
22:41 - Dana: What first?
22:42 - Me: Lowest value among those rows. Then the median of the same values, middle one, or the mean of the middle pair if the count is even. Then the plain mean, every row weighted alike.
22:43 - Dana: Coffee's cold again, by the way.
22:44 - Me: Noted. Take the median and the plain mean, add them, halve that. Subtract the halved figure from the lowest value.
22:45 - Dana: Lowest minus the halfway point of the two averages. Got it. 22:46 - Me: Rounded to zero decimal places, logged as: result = -20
